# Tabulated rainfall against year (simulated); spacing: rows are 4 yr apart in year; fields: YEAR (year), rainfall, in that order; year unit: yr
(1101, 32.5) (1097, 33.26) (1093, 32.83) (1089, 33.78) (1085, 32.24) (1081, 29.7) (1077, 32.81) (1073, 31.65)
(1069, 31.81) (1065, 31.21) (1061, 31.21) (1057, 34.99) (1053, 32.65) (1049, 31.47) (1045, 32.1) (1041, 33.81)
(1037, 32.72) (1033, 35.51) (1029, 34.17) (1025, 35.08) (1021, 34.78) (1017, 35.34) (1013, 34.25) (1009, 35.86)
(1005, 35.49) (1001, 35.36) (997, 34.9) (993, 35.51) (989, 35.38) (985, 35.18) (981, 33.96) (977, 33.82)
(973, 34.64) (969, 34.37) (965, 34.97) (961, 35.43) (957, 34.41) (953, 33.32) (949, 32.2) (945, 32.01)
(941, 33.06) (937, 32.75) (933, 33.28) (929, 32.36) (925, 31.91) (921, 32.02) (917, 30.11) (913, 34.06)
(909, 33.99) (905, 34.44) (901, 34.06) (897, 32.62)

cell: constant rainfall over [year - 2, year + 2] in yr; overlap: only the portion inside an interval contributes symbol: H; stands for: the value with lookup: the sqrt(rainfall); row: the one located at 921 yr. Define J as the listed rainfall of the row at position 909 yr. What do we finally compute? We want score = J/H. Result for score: 6.01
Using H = 5.66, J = 33.99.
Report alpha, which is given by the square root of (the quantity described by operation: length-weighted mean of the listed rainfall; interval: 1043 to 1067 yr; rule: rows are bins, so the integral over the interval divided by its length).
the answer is 5.68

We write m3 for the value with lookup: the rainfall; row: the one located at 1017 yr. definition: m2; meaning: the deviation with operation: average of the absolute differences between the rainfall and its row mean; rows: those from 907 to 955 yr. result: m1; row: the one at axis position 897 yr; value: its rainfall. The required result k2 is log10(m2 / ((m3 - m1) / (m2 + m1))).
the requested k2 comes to 1.0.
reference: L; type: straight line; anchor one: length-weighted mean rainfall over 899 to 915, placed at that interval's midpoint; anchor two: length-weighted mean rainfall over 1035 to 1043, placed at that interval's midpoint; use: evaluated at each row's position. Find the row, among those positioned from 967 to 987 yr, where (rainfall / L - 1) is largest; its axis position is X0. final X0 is 985 yr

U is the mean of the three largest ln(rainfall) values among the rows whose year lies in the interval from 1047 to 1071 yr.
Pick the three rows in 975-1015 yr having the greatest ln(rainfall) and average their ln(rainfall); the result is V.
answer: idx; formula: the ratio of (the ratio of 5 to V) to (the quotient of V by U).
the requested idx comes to 1.37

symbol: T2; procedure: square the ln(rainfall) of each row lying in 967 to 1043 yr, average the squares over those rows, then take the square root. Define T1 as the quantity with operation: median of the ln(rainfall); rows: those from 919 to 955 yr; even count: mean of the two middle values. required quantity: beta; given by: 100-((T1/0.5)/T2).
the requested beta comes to 98.04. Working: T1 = 3.48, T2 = 3.55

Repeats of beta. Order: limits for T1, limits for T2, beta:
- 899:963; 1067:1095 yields 97.98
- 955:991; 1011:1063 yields 97.98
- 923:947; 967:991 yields 98.03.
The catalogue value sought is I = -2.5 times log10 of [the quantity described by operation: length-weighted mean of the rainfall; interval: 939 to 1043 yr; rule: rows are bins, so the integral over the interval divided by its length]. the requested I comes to -3.84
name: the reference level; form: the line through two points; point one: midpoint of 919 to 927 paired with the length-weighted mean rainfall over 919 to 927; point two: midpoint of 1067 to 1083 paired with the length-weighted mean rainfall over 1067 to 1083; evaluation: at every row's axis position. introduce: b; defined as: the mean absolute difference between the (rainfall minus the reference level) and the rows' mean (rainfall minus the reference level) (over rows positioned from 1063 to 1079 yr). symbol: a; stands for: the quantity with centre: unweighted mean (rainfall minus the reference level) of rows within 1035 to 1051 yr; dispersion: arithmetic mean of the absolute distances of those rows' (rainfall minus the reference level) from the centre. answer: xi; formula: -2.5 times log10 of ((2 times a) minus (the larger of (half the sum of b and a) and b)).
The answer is 0.2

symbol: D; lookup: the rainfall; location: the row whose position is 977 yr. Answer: 33.82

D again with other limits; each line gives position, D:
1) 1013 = 34.25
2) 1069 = 31.81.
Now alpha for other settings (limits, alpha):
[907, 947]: 5.71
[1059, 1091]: 5.64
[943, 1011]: 5.88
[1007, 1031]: 5.91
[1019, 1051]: 5.81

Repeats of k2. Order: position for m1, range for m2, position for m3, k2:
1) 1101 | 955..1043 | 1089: 1.2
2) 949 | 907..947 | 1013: 1.1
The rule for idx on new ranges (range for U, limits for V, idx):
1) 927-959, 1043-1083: 1.43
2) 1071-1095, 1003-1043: 1.37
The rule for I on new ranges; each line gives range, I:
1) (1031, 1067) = -3.79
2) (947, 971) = -3.83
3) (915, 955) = -3.77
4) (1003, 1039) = -3.85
